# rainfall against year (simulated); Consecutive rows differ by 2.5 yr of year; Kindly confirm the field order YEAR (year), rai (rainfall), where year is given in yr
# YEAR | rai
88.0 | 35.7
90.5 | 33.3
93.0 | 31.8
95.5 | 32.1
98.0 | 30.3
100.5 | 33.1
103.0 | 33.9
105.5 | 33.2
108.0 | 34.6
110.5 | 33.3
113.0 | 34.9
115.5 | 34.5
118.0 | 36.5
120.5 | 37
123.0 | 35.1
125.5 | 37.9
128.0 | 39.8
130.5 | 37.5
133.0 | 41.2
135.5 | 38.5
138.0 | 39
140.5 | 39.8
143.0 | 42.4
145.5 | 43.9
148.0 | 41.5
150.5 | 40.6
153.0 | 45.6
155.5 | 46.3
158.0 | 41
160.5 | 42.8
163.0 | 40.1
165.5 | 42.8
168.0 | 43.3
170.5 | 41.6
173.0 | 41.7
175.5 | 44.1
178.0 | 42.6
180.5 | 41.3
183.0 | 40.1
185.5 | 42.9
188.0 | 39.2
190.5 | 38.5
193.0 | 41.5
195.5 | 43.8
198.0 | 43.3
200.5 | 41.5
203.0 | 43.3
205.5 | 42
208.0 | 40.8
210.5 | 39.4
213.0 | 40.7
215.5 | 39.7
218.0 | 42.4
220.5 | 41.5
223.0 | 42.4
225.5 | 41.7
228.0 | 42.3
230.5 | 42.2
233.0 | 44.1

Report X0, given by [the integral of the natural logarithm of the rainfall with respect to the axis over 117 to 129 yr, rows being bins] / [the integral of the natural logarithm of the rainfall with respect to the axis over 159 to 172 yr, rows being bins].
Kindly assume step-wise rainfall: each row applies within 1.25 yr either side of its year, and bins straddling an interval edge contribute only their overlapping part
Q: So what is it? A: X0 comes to 0.89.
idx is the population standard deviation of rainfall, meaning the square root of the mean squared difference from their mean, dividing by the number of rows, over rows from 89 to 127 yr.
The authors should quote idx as 2.0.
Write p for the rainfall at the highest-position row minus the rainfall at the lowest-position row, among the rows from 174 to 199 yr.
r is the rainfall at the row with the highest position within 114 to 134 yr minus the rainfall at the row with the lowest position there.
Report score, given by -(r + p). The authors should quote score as -6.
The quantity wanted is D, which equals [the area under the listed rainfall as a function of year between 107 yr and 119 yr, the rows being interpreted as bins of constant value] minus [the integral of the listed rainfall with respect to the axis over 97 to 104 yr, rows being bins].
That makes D 190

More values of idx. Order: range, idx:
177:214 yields 1.6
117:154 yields 2.8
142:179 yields 1.7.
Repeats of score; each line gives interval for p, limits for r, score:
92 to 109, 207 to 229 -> -4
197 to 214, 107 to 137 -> -1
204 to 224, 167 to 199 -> 0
